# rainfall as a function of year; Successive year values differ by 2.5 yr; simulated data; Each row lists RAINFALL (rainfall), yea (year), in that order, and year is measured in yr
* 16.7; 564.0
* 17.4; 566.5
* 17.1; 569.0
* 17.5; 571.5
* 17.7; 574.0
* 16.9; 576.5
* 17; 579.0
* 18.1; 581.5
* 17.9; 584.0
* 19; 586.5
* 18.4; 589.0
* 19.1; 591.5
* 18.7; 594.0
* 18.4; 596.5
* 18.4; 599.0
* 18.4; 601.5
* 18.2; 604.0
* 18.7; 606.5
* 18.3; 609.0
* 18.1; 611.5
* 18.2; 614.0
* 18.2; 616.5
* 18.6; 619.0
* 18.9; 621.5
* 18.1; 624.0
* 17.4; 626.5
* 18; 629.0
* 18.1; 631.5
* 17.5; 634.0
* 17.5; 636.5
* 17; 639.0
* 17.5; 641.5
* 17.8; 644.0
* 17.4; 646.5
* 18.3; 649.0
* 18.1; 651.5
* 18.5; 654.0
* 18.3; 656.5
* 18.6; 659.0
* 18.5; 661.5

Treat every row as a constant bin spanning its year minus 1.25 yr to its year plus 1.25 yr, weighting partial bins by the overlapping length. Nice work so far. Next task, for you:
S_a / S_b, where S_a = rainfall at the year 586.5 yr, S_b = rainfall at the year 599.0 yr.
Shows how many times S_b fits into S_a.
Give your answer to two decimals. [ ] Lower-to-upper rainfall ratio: 1.03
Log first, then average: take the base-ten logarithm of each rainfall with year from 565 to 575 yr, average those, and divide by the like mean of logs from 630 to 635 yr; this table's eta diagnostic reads 0.99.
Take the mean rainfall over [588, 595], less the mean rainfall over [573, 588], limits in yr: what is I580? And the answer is 1.0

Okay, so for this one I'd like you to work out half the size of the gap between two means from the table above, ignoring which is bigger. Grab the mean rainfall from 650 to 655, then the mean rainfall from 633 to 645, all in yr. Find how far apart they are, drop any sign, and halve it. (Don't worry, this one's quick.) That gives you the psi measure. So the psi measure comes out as 0.42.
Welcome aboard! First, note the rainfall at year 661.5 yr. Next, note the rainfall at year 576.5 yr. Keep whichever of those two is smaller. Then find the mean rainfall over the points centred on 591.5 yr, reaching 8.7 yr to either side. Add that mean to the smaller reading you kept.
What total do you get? 35.5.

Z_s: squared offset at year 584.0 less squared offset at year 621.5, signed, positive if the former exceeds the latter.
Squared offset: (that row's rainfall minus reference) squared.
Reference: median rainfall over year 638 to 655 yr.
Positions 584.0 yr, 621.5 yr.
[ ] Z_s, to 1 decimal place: -1.2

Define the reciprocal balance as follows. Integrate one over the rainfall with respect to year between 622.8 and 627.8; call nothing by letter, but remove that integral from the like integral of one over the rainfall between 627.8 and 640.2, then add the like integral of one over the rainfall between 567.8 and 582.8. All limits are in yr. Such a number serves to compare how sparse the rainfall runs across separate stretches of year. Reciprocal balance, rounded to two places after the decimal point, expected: 1.29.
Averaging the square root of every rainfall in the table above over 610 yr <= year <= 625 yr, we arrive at 4.28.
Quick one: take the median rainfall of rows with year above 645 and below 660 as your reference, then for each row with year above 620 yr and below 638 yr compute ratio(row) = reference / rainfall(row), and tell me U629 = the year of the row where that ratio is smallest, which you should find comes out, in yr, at 621.5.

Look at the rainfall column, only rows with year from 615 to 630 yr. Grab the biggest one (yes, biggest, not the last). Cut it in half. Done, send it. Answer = 9.45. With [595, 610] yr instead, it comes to 9.35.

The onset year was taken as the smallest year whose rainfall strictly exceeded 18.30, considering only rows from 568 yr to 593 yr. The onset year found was 586.5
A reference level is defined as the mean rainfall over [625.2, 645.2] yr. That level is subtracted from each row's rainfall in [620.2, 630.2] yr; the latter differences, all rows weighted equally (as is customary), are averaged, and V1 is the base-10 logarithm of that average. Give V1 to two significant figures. -0.30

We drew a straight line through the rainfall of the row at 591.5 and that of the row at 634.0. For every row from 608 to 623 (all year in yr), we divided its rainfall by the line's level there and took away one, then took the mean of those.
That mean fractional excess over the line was 0.010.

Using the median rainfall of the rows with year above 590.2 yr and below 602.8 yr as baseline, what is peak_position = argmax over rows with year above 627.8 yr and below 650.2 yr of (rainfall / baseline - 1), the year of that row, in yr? 649.0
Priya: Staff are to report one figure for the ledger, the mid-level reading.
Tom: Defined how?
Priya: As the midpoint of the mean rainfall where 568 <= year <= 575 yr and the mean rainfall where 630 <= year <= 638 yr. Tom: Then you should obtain 17.6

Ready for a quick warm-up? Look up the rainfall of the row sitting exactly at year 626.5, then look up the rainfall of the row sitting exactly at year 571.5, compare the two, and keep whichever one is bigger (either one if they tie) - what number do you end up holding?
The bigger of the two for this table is 17.5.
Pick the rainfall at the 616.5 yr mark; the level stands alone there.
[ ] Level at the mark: 18.2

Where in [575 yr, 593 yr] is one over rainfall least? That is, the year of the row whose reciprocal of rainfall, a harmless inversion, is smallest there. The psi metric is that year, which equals 591.5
